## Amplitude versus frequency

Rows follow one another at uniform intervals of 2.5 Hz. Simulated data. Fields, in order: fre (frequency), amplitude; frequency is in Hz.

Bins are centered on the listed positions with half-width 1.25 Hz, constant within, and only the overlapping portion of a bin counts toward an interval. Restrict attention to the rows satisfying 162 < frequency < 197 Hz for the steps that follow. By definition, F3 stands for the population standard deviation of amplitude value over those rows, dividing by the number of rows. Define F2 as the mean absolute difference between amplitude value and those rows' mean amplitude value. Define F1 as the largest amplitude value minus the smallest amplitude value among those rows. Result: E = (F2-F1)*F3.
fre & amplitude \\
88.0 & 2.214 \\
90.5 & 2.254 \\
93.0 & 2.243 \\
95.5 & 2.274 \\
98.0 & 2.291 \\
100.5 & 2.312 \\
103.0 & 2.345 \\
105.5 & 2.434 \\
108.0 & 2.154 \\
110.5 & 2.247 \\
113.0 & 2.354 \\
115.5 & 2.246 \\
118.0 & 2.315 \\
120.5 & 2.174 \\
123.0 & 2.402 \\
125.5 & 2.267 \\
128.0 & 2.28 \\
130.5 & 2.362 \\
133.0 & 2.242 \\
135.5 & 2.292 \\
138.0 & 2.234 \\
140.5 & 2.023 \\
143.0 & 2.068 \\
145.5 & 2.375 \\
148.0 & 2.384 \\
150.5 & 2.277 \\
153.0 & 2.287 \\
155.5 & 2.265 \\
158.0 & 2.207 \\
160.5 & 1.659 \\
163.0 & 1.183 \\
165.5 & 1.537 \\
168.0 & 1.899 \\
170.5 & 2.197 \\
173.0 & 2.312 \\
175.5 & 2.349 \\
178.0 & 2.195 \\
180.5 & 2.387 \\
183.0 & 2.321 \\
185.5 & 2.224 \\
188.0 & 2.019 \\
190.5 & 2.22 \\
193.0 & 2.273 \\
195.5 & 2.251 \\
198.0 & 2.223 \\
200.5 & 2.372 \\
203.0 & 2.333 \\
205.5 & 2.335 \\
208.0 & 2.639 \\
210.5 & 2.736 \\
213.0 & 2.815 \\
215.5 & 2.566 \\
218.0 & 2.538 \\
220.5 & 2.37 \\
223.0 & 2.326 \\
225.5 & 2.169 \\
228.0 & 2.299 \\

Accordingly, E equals -0.317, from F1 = 1.2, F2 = 0.25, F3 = 0.33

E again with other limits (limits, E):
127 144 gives -0.028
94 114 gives -0.017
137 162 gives -0.116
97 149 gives -0.034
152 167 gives -0.299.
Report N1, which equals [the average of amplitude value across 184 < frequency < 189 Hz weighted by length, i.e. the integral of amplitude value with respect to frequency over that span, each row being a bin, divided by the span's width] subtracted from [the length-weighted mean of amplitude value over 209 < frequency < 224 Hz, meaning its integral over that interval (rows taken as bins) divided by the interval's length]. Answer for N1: 0.43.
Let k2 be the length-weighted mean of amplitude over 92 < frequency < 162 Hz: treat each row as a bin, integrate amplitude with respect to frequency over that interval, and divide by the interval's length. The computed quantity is 2.25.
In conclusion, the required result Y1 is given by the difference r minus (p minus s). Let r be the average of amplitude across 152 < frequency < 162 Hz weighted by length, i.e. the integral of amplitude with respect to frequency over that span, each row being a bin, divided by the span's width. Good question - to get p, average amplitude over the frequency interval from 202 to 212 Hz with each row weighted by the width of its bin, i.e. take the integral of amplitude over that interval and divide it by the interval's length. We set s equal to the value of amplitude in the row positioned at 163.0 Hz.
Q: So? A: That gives 0.7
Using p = 2.52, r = 2.08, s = 1.183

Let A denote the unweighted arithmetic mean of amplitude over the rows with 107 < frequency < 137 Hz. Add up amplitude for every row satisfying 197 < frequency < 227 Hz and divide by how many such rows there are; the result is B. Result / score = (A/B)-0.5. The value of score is 0.43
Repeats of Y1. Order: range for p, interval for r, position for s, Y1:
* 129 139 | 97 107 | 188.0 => 2.1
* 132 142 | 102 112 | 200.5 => 2.5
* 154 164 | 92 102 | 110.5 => 2.7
